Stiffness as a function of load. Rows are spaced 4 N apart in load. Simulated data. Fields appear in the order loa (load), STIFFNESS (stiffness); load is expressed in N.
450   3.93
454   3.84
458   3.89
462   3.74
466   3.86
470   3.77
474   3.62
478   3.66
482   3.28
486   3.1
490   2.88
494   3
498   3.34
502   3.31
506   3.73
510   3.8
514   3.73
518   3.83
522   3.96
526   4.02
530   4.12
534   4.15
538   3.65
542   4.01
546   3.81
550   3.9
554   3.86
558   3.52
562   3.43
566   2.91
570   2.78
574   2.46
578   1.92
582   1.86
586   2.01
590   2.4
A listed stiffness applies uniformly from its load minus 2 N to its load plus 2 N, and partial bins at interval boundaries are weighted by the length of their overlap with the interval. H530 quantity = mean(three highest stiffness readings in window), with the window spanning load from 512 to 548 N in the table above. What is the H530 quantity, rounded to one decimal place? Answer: 4.1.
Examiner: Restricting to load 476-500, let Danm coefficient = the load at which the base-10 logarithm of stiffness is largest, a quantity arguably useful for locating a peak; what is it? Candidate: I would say 478 N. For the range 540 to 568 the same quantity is 542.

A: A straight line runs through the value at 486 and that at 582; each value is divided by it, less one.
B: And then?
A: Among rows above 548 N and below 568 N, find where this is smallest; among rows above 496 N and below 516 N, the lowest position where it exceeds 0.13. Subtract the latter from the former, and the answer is 68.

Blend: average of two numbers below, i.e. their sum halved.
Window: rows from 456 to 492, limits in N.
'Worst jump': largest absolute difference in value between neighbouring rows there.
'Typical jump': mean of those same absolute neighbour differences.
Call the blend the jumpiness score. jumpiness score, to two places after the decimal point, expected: 0.27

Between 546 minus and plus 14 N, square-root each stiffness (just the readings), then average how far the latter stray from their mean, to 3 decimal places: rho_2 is 0.040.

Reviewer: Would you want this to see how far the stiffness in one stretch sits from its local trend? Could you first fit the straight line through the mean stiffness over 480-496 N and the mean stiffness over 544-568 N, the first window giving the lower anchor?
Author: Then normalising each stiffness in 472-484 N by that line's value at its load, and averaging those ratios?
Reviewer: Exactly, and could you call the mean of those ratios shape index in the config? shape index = 1.18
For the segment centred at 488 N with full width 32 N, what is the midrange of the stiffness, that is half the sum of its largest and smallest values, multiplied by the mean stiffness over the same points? 11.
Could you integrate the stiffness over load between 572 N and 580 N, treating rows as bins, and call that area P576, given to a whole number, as 18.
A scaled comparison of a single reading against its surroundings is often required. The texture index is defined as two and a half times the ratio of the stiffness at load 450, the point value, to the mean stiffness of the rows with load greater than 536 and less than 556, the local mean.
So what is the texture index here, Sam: 2.55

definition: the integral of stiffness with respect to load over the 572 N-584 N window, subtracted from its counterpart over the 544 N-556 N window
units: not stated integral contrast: 21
